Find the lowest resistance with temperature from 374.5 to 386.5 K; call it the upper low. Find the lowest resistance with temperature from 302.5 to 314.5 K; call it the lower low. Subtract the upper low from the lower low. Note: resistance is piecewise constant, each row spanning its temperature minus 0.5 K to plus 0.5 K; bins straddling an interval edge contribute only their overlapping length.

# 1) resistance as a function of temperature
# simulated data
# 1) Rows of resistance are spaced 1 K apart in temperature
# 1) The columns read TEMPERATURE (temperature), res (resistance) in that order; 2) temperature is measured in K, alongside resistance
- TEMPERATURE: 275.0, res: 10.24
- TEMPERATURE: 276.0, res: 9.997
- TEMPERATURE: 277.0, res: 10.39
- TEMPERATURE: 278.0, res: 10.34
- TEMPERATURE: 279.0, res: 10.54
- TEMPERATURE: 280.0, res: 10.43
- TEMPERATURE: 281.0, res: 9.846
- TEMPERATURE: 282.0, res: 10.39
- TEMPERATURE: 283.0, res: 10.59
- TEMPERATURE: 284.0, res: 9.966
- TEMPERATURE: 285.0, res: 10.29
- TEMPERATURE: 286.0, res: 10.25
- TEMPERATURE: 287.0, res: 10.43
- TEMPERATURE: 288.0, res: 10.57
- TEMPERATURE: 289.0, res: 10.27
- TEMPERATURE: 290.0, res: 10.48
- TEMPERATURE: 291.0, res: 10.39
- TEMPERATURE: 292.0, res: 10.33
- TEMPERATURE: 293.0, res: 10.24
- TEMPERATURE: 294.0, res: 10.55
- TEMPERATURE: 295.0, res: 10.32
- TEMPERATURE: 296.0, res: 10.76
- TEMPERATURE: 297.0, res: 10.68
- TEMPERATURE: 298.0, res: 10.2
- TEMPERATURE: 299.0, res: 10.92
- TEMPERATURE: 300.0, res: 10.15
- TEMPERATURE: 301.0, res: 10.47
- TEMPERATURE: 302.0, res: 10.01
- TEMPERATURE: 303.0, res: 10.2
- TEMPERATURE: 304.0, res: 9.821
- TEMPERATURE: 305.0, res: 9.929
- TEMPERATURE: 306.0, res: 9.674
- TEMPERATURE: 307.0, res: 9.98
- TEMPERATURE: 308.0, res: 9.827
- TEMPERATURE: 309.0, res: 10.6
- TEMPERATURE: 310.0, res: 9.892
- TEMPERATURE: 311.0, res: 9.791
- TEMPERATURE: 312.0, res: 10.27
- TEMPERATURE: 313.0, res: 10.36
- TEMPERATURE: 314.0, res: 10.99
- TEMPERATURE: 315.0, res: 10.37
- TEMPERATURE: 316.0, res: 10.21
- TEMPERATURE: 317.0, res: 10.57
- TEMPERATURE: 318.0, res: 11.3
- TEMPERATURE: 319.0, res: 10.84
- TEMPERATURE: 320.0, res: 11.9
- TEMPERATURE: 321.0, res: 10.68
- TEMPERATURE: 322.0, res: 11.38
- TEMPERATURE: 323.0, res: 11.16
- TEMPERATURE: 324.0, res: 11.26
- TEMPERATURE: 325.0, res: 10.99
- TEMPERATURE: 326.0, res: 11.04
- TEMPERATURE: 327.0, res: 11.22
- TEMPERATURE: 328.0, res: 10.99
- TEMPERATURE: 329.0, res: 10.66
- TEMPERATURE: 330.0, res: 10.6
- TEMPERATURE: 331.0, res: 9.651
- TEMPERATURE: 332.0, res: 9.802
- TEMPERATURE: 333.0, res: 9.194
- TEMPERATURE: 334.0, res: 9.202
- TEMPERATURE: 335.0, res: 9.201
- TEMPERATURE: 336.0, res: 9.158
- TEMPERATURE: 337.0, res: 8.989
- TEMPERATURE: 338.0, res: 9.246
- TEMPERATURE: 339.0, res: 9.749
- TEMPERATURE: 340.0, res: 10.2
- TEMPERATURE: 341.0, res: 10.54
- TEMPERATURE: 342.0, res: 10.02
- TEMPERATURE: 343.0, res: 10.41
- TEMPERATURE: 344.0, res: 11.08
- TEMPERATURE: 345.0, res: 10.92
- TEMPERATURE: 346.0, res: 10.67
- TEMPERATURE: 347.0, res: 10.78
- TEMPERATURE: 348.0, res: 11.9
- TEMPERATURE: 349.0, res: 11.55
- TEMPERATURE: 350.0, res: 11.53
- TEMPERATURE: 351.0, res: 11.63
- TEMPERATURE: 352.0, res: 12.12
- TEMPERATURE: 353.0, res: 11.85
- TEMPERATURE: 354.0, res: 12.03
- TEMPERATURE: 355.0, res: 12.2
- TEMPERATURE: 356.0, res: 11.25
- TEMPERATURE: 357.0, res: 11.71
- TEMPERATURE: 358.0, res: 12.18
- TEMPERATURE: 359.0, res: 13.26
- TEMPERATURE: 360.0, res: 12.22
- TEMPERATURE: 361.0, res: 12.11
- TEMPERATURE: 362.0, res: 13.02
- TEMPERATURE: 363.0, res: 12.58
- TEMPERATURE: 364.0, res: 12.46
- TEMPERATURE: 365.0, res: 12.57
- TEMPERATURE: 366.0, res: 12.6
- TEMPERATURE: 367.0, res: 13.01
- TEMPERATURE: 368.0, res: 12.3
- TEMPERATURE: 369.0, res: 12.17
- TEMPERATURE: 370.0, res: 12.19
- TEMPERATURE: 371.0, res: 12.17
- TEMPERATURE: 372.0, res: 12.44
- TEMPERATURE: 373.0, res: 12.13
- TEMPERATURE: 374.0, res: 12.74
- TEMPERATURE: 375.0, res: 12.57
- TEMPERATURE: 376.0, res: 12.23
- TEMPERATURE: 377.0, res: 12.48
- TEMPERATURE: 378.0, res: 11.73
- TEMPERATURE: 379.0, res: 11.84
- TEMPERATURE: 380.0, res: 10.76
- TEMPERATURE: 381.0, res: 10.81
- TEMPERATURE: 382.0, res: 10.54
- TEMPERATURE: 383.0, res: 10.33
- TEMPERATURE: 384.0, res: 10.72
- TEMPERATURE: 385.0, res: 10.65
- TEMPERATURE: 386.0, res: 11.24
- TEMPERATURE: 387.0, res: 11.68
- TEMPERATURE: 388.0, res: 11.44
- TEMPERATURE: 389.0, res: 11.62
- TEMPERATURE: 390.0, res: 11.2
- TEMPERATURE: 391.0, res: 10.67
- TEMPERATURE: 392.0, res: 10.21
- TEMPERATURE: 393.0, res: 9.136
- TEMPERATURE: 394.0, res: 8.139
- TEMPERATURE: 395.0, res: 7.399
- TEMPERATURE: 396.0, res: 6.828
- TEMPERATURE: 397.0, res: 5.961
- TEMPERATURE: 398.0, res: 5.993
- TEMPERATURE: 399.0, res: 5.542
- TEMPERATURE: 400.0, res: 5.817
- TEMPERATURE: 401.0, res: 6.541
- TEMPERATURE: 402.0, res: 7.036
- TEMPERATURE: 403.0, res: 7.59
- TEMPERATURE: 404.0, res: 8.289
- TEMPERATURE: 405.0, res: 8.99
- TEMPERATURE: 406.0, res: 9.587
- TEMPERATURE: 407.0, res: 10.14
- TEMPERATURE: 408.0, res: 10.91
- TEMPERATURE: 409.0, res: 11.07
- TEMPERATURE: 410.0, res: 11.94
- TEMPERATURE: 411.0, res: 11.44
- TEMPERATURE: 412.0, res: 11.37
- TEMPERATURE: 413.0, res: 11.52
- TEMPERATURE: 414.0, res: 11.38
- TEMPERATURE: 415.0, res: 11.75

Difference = -1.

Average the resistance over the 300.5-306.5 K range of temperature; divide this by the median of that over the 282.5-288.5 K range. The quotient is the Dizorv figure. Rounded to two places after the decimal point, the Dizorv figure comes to 0.97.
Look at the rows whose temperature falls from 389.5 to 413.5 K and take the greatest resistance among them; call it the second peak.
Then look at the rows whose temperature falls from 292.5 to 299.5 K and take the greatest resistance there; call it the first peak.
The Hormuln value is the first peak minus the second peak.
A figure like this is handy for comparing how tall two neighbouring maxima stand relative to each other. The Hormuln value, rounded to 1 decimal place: -1.0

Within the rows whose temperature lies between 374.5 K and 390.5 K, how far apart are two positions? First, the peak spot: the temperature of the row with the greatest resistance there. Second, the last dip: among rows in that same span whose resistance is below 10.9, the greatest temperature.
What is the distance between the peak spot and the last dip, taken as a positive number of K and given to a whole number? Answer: 10 K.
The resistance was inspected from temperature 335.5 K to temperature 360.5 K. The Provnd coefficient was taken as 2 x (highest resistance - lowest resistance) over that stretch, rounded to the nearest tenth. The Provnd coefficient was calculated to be 8.5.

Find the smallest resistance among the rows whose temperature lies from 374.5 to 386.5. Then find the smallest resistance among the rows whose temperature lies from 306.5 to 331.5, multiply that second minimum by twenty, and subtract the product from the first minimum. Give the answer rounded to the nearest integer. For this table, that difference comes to -183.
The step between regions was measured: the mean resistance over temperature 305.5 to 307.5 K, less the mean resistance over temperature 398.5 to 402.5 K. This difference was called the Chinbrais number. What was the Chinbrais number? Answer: 4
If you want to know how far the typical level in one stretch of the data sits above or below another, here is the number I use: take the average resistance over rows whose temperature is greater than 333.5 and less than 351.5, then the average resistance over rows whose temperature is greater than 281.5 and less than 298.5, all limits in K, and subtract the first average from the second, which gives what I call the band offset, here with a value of 0.0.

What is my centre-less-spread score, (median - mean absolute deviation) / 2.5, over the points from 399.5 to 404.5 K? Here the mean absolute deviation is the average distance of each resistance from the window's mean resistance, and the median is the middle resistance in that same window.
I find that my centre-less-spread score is 2.53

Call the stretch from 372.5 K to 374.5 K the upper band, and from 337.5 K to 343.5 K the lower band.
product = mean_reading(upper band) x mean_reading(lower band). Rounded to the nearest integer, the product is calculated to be 125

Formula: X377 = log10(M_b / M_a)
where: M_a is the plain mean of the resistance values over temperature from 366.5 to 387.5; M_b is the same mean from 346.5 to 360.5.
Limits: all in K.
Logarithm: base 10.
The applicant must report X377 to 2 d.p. 0.00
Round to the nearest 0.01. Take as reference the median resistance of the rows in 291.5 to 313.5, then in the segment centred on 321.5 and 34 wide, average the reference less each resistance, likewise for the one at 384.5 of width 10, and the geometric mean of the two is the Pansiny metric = 0.28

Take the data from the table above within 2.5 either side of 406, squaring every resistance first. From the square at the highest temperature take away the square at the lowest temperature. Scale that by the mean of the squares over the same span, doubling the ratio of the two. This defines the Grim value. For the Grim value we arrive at 1.1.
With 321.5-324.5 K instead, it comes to 0.0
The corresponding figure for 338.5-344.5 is 0.5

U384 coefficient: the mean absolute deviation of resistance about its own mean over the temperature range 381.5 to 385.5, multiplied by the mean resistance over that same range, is 1.3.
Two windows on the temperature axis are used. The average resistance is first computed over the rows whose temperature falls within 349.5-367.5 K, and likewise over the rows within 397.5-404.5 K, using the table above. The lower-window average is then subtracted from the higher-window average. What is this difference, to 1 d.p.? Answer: -5.6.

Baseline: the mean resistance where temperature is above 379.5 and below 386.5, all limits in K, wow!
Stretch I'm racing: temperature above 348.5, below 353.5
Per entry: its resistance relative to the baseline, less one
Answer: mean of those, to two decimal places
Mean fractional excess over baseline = 0.09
